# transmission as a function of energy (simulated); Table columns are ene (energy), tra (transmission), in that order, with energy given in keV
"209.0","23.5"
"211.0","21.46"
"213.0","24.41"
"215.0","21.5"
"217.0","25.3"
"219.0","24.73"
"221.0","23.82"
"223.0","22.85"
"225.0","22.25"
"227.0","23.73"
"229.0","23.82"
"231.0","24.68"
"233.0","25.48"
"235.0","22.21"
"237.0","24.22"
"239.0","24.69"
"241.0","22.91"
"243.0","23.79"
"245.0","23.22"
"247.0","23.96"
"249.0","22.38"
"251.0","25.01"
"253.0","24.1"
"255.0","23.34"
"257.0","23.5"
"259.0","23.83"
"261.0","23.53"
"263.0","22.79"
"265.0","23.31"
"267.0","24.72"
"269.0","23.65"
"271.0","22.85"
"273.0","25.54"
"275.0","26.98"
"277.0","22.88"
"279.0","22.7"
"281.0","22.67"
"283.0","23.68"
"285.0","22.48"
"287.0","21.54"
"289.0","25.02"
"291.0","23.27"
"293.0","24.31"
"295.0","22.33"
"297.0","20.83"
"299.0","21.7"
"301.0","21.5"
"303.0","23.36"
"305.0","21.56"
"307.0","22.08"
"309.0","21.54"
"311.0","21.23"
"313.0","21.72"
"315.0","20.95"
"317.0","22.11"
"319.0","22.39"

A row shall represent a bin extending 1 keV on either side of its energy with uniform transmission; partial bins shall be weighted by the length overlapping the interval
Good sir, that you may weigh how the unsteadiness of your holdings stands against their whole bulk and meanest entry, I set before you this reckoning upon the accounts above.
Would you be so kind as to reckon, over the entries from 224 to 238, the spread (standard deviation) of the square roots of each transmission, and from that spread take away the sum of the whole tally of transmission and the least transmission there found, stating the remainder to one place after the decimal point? -188.5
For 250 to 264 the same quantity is -188.8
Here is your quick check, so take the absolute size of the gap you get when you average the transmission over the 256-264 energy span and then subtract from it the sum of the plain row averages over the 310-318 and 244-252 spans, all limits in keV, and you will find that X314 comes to 21.7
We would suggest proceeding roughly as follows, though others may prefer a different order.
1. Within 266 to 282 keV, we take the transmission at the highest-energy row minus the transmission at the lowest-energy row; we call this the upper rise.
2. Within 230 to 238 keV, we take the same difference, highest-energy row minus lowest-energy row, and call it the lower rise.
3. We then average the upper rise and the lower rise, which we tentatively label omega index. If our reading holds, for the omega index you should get -1.3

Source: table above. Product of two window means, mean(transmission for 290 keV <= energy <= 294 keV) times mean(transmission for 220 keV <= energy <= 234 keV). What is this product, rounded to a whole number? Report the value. 566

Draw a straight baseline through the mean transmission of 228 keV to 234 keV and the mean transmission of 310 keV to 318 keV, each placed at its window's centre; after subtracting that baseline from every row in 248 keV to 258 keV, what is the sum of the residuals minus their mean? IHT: -0.63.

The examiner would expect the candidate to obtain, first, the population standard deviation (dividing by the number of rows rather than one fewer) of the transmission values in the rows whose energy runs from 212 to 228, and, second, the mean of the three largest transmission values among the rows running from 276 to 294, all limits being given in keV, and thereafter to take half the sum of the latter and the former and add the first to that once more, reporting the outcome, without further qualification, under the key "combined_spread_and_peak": 14.0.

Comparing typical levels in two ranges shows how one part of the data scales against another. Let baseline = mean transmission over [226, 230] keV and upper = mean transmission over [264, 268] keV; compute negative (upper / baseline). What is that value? -1.01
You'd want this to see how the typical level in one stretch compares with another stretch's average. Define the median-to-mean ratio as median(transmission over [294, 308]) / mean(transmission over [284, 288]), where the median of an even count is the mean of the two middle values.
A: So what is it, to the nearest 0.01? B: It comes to 0.99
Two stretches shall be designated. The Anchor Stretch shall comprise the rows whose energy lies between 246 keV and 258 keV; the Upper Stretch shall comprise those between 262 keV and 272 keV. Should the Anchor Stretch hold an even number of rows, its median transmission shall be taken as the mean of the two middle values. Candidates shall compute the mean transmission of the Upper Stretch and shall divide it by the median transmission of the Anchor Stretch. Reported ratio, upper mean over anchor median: 0.99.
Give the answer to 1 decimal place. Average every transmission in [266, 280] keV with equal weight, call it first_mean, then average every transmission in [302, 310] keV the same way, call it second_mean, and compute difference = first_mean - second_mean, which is 2.1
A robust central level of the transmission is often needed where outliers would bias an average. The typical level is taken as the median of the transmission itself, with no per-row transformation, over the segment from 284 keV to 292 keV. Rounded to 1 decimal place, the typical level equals 22.9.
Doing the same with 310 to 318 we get 21.5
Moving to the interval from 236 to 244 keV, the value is 24.0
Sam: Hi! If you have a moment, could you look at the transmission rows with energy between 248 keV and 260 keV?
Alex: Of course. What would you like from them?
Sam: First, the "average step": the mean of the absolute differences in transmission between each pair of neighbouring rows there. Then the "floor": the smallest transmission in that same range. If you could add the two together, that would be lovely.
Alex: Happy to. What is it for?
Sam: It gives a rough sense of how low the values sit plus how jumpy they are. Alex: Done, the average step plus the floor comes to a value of 23.3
